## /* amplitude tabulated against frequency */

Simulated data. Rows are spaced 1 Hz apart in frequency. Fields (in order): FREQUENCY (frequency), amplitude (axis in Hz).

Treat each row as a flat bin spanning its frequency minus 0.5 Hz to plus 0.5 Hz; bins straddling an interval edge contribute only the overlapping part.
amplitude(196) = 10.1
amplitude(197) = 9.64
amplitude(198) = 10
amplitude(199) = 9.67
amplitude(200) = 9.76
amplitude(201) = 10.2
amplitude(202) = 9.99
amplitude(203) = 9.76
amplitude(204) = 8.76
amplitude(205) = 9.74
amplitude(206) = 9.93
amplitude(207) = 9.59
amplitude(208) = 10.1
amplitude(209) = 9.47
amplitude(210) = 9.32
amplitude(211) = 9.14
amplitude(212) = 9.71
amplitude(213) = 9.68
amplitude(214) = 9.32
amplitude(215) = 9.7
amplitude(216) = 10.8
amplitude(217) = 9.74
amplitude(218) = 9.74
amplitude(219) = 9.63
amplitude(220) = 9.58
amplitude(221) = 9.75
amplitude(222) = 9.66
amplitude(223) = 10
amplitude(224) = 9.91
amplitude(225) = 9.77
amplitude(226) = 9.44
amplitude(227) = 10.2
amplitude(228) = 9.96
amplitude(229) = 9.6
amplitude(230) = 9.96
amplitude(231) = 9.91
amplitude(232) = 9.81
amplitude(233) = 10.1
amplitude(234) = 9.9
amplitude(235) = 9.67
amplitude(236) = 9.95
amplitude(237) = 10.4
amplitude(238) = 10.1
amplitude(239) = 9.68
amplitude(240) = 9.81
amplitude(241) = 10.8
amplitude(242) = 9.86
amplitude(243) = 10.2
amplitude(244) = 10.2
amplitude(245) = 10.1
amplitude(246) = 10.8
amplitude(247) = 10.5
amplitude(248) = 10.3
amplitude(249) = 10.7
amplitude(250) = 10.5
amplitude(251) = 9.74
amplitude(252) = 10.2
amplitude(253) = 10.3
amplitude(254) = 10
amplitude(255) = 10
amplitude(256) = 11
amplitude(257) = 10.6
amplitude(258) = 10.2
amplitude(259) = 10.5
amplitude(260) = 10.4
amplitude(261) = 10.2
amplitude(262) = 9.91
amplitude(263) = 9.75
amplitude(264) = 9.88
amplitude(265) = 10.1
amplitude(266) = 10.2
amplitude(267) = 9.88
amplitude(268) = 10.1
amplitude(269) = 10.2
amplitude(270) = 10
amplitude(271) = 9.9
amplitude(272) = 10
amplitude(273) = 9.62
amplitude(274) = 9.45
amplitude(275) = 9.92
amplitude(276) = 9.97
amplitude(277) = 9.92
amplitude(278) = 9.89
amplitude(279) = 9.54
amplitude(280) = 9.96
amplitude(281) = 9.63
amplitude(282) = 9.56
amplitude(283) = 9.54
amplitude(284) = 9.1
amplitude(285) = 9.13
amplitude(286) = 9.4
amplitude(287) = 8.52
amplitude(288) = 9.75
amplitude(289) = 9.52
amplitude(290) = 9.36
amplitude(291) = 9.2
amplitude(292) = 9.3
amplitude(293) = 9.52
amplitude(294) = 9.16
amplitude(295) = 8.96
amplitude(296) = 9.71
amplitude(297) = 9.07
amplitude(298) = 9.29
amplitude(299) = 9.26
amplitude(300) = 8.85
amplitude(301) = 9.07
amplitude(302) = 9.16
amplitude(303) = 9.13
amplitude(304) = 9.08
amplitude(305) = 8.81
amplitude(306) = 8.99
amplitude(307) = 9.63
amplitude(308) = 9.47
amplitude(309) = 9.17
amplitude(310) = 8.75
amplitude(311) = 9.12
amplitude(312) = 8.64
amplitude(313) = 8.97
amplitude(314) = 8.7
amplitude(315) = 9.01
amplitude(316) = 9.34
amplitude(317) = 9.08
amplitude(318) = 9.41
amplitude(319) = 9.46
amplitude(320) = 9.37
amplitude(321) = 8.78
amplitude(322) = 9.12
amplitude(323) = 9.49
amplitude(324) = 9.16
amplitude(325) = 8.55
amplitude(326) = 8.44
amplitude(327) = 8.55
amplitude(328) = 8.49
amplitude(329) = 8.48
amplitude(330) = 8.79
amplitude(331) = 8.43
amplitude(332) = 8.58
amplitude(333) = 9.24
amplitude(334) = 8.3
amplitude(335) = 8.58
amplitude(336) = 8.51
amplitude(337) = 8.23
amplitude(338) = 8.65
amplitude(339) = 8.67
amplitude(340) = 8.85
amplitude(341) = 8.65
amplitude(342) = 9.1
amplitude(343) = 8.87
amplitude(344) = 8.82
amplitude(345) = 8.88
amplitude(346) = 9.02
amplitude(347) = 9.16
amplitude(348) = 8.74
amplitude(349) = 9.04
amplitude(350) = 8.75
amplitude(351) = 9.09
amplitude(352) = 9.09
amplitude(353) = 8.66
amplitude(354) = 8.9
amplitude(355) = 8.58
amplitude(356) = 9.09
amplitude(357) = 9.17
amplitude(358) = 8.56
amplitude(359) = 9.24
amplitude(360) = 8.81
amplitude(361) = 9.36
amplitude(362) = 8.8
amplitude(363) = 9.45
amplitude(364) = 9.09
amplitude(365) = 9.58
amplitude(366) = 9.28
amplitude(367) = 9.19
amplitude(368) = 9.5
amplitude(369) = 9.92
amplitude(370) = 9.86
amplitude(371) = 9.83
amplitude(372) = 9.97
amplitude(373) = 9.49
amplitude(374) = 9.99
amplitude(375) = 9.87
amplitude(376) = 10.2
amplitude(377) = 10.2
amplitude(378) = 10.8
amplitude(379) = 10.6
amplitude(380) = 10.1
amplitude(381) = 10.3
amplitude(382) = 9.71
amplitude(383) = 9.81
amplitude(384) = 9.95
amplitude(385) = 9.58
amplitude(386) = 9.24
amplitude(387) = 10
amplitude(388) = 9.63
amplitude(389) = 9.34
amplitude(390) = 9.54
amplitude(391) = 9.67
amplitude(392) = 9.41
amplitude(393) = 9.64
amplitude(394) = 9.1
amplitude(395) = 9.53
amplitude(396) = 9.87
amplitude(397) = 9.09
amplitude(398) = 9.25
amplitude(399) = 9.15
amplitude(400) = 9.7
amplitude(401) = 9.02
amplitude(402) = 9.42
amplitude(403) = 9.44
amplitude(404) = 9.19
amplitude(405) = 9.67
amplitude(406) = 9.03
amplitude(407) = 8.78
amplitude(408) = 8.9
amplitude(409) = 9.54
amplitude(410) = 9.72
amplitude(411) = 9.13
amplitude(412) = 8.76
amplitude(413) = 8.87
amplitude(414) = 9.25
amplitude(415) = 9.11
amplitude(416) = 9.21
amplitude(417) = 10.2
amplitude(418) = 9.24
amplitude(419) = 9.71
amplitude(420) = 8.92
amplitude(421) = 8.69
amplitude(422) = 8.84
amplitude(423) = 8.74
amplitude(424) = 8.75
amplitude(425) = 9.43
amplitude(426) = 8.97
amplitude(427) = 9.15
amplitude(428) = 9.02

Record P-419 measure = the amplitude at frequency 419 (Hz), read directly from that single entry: 9.71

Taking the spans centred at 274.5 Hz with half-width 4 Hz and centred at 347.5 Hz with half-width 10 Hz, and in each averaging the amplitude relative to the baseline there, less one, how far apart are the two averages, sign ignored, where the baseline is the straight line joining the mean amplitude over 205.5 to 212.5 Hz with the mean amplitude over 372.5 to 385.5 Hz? 0.114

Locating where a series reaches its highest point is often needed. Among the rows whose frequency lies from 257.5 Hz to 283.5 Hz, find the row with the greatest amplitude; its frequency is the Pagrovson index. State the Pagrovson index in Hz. 259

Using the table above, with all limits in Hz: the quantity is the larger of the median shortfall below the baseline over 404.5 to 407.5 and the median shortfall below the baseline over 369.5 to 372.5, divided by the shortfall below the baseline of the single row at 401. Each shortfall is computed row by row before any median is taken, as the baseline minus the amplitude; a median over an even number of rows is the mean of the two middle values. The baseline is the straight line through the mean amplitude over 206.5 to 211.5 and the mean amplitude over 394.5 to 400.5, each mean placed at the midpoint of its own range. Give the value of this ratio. 1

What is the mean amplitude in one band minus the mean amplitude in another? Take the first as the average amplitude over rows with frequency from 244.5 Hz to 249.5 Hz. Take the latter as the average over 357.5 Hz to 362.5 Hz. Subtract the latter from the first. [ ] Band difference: 1.5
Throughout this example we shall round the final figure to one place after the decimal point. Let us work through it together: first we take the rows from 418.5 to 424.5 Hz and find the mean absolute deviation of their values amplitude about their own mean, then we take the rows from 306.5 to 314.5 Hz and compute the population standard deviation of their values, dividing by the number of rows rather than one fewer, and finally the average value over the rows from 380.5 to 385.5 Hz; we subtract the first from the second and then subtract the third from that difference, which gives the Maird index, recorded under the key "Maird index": -9.8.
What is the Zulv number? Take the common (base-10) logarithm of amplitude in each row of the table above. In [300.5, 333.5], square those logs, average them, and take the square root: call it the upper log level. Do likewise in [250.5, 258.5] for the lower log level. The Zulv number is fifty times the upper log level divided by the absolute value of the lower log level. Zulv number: 47.2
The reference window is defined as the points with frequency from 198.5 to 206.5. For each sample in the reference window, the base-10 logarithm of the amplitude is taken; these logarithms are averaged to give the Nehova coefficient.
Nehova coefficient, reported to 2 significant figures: 0.99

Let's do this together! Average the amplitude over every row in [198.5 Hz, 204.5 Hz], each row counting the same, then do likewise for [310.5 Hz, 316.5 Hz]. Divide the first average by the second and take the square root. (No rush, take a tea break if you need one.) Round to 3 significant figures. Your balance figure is 1.04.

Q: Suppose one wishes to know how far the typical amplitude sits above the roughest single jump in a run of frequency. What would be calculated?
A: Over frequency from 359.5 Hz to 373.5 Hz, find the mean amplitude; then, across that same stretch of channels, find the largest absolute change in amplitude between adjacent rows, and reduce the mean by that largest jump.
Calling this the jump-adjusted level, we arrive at 8.8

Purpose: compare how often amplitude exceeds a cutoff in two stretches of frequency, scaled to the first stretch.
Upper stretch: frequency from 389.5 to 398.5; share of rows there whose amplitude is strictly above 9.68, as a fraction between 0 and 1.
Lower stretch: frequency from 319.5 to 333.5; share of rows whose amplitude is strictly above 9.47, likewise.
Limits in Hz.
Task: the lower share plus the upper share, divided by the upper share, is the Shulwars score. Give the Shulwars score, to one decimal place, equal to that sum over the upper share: 1.6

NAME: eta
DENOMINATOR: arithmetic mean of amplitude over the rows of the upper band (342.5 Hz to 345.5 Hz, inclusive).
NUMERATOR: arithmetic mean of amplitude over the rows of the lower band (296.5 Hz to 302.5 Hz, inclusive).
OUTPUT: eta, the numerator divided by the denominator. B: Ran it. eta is 1.03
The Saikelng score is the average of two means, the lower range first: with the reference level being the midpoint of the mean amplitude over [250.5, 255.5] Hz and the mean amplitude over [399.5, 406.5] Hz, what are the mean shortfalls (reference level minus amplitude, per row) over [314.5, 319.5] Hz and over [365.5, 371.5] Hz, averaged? 0.3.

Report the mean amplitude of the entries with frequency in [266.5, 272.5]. 10.0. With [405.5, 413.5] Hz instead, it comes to 9.1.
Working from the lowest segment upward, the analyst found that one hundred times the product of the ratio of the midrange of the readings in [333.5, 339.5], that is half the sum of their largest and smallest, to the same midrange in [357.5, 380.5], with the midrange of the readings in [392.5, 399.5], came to 828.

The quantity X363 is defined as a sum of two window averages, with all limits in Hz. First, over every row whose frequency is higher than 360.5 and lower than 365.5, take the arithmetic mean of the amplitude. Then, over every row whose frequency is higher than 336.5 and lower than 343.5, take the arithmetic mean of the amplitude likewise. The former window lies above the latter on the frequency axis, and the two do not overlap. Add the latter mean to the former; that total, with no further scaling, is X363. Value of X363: 18.0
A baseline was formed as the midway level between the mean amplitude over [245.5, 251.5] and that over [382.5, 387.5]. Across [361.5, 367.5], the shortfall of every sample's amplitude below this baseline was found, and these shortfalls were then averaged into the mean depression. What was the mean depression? 0.8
